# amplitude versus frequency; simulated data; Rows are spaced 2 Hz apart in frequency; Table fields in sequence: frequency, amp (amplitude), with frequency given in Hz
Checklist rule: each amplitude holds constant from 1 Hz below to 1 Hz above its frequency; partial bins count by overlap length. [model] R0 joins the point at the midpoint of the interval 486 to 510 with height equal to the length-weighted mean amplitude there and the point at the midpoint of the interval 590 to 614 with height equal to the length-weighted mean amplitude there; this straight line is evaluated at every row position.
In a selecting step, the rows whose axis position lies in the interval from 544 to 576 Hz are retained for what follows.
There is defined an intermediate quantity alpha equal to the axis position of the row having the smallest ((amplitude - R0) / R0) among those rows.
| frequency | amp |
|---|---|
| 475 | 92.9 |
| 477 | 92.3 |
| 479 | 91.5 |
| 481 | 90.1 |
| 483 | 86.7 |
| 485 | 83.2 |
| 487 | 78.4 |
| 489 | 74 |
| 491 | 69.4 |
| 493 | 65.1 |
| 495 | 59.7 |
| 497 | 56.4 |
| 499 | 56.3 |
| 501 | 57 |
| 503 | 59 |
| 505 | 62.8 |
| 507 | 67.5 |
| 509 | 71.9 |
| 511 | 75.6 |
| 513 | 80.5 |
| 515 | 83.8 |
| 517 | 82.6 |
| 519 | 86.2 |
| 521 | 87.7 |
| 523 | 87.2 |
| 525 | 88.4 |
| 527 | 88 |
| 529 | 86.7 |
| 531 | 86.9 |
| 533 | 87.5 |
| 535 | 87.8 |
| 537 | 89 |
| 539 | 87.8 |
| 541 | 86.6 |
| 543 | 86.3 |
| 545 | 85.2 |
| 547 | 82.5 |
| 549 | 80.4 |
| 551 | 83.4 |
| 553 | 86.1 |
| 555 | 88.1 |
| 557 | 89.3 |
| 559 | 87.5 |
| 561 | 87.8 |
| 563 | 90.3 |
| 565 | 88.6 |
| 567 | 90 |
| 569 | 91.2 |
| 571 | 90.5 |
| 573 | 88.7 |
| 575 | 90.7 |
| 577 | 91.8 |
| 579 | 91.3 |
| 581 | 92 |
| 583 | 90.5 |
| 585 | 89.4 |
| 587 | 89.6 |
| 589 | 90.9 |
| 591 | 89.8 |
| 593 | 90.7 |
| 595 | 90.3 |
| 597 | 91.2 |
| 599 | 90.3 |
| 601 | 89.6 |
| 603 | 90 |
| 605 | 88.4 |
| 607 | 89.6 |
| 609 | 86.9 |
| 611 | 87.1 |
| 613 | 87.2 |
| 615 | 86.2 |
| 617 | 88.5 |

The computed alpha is 549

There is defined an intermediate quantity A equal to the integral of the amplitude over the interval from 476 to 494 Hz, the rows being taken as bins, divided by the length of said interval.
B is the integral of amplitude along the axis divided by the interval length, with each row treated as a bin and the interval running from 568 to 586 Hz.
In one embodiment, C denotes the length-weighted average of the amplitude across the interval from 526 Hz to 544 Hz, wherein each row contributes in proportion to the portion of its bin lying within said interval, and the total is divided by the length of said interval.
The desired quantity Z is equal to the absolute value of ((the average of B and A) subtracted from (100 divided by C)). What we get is 84.8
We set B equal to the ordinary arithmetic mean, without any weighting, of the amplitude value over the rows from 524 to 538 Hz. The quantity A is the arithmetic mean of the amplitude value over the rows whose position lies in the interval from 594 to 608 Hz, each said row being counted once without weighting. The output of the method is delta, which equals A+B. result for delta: 178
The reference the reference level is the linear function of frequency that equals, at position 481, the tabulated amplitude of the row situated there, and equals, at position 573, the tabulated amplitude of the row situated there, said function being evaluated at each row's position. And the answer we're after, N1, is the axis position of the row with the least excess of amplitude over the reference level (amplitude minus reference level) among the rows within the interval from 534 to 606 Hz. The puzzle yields 549 Hz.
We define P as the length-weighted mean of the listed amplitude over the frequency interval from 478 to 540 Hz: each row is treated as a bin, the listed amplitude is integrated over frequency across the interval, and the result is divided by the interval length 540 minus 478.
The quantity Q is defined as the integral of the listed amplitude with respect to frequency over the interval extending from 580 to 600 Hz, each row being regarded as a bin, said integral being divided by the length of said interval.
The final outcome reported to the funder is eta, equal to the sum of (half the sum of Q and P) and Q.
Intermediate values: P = 78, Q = 90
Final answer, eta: 175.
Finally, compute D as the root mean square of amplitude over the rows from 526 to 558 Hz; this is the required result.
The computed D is 86.4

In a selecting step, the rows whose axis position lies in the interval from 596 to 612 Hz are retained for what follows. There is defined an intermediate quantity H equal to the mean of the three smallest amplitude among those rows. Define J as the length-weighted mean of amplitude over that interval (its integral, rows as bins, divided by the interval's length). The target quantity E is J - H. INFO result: 1.7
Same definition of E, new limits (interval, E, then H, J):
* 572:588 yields 1.3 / 89.2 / 90.5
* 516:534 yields 1.6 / 85.2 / 86.8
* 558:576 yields 1.5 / 88.0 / 89.5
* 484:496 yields 6.9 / 64.7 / 71.6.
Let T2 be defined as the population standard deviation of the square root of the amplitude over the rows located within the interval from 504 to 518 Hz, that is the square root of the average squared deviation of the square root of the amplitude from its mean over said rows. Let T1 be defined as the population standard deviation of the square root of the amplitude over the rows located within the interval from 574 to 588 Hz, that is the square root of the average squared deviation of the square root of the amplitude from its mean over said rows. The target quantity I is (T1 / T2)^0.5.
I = 0.3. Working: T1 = 0.0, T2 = 0.43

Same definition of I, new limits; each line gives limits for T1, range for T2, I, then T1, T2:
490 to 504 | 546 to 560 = 1.3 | 0.3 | 0.17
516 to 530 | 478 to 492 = 0.5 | 0.1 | 0.43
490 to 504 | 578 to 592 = 2.5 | 0.3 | 0.05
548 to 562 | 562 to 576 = 1.8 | 0.2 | 0.05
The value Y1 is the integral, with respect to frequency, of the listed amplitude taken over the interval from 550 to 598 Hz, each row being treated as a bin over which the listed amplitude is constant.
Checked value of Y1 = 4299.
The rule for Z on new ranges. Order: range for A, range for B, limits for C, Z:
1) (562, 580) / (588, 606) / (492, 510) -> 88.6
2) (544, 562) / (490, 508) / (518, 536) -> 72.4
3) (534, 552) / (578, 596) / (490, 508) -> 86.3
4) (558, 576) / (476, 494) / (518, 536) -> 84.2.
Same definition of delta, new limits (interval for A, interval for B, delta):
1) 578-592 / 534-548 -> 177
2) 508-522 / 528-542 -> 169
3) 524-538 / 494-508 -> 148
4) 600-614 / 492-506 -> 148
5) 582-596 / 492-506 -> 150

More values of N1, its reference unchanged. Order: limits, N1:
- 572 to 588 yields 573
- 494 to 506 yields 499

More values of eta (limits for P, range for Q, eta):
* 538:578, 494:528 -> 154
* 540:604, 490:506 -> 135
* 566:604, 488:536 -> 158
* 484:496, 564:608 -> 171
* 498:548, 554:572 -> 174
